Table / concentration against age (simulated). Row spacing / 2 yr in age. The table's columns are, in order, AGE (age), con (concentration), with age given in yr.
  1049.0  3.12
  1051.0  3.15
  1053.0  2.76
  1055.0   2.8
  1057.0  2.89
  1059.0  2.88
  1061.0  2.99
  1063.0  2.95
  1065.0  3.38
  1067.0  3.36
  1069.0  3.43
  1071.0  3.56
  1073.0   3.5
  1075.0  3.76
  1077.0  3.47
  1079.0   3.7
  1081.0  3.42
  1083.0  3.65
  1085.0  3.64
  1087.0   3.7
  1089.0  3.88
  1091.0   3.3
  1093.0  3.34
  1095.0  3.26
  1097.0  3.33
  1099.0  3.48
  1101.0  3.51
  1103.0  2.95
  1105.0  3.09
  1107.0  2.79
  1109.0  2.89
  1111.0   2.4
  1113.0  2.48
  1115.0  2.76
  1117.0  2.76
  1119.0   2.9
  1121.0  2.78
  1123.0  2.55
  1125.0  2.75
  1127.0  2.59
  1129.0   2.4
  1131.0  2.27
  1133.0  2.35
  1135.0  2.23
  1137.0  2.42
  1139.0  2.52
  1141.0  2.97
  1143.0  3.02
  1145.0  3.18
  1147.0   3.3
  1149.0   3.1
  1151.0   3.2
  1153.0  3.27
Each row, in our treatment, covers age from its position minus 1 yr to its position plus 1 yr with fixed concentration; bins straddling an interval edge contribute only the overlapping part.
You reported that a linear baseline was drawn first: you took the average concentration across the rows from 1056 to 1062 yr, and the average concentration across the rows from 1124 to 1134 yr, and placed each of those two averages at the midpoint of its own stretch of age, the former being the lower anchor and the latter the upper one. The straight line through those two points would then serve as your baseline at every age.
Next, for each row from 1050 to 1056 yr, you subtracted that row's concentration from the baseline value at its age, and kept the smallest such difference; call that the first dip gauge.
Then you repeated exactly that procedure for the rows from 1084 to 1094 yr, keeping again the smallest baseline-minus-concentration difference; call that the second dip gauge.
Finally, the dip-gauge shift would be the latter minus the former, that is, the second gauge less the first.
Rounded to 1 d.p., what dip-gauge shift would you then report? -1.0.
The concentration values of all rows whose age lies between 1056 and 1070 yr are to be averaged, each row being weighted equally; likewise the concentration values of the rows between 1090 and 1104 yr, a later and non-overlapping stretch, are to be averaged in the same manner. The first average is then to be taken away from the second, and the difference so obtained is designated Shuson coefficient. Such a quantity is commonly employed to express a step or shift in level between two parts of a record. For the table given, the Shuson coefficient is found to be 0.18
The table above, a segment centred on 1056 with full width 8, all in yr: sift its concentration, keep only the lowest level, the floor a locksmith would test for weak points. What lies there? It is 2.76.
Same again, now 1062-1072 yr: 2.95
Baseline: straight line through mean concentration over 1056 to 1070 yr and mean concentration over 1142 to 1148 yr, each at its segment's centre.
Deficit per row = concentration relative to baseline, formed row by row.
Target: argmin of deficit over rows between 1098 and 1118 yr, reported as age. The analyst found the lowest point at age 1111.0 yr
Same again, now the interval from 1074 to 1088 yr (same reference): 1081.0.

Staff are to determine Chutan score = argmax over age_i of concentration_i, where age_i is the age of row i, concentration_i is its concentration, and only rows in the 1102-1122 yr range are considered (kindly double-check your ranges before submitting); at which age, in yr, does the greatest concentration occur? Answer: 1105.0 yr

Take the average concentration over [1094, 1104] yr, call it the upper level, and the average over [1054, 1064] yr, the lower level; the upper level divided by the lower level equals 1.1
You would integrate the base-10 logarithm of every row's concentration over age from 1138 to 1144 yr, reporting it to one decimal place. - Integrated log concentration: 2.7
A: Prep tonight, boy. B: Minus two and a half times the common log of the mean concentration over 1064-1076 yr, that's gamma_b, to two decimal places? -1.36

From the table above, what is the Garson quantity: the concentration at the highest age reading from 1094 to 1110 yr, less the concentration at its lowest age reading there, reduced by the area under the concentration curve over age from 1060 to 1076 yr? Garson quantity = -54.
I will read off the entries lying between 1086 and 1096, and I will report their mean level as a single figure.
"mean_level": 3.5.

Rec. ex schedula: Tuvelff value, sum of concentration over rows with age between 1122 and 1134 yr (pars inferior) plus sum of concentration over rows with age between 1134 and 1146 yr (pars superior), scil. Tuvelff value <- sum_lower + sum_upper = 31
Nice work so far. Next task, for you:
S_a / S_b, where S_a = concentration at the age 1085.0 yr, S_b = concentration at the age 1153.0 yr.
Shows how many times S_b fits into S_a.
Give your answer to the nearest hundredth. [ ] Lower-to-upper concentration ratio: 1.11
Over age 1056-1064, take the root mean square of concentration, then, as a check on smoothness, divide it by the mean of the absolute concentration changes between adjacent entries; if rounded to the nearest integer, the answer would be 55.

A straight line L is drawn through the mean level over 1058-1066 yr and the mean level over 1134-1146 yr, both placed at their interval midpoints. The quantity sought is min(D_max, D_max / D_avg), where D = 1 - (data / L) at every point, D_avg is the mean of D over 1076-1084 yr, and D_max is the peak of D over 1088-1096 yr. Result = -0.12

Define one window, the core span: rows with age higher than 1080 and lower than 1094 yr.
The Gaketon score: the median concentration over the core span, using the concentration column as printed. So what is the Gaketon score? 3.6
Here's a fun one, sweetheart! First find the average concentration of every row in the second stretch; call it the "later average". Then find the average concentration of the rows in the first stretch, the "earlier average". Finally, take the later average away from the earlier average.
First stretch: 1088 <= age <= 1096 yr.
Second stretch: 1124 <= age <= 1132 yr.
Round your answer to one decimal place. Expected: 0.9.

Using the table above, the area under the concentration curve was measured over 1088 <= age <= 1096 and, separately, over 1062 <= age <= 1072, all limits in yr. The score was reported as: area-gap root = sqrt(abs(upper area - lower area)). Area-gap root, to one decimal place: 2.4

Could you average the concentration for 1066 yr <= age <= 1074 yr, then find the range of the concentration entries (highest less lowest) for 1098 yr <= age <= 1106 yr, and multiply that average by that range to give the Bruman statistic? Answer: 1.9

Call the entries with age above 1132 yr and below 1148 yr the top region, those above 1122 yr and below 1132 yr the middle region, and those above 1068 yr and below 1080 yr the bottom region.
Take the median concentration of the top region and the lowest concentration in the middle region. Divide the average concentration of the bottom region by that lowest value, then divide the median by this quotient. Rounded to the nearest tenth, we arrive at 1.7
